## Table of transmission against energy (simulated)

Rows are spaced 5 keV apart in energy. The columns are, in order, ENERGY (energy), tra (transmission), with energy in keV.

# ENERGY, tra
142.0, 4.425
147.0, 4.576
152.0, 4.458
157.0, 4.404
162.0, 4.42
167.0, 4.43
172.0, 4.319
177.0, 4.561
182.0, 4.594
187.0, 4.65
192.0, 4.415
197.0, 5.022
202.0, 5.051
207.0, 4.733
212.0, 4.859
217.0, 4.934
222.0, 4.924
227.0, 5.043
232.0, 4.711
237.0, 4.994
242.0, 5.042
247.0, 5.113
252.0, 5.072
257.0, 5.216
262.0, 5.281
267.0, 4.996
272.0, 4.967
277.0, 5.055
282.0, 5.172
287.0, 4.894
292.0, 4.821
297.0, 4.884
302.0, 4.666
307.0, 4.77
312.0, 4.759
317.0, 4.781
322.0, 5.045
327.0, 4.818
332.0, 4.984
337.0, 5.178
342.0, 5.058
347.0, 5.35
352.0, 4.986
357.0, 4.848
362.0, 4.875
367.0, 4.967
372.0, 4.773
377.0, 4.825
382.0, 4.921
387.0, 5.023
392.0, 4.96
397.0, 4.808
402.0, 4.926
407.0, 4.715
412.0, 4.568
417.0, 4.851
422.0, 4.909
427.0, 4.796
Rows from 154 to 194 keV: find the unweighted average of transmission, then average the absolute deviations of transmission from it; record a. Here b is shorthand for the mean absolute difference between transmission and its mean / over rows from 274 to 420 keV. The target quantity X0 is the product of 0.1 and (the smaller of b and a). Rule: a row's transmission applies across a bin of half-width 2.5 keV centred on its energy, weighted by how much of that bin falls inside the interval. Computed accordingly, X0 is 0.0096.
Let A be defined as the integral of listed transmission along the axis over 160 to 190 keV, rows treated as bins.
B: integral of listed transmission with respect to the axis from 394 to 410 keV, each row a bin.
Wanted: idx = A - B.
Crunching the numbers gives 58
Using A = 135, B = 77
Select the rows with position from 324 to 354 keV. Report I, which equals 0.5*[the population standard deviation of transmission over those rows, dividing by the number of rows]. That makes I 0.08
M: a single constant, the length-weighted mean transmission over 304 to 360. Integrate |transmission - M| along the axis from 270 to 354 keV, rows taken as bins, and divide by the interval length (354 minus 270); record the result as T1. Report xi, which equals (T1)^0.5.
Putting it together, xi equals 0.381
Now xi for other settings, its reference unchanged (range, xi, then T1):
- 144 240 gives 0.546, 0.30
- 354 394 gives 0.280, 0.08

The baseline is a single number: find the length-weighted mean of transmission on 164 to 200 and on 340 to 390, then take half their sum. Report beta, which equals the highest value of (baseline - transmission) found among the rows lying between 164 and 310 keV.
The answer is 0.45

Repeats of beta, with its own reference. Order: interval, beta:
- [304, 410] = 0.05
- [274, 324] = 0.10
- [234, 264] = -0.23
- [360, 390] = 0.00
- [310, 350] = 0.01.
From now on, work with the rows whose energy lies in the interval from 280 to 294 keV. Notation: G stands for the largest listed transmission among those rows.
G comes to 5.172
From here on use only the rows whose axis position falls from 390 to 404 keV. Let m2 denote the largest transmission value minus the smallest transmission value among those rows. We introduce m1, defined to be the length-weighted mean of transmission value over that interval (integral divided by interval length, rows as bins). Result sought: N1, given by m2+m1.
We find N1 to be 5.05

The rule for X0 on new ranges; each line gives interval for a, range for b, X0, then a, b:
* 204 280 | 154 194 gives 0.0096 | 0.11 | 0.096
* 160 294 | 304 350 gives 0.0168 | 0.22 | 0.168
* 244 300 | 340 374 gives 0.0119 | 0.12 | 0.130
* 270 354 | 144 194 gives 0.0090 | 0.14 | 0.090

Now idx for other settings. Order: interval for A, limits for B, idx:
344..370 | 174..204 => -11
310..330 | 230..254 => -23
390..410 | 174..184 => 51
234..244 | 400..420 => -45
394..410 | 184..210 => -47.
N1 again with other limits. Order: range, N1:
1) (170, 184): 4.77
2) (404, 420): 5.01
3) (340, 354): 5.50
